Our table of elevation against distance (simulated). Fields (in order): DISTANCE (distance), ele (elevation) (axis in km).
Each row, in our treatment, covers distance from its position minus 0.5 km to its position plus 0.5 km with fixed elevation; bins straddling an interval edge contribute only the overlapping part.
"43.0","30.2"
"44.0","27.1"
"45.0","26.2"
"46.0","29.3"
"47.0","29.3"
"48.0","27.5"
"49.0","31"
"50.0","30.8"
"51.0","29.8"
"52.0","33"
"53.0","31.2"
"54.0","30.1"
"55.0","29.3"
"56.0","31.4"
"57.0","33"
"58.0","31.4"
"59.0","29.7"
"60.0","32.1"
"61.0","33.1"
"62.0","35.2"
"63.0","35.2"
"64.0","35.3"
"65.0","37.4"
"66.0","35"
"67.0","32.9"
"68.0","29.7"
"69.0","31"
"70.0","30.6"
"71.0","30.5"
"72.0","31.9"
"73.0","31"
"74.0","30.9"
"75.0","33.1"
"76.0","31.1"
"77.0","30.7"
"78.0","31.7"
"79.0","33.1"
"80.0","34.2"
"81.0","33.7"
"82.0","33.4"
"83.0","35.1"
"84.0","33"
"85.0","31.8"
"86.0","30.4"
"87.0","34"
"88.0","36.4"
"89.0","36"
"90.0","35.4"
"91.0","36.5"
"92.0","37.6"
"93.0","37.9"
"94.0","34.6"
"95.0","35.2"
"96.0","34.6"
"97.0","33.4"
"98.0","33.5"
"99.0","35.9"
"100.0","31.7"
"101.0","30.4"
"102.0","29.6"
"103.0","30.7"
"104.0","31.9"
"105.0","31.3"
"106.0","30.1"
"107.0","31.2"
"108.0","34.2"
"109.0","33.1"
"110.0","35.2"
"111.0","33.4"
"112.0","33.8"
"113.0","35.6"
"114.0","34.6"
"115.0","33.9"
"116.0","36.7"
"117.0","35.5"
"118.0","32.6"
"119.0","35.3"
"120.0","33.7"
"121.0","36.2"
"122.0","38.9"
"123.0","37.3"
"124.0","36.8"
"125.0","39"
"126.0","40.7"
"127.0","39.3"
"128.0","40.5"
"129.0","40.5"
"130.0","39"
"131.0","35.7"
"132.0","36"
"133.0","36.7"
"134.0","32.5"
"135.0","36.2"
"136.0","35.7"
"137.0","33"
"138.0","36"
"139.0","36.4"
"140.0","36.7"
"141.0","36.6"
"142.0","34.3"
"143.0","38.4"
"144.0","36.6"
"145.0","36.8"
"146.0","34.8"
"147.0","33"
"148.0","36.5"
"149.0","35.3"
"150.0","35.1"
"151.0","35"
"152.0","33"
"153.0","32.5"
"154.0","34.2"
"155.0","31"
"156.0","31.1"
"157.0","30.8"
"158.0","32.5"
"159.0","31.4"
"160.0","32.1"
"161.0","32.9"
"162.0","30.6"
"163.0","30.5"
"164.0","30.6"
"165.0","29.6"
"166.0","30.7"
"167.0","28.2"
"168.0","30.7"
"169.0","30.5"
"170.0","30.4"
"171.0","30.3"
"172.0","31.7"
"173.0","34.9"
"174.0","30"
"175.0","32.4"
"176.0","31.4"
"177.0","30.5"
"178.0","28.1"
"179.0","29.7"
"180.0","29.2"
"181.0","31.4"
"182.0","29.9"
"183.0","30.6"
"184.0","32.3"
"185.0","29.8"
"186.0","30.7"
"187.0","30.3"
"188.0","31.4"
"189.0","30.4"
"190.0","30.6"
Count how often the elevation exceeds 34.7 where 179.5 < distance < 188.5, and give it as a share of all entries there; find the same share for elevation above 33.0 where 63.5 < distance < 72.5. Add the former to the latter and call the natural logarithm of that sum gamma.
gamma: -1.1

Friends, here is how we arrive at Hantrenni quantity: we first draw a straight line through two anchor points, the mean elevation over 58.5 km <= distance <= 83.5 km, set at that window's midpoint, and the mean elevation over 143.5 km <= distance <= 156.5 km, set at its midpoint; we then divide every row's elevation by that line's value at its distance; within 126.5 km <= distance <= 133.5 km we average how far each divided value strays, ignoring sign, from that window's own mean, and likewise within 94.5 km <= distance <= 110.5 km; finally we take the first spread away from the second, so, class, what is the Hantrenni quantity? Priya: -0.001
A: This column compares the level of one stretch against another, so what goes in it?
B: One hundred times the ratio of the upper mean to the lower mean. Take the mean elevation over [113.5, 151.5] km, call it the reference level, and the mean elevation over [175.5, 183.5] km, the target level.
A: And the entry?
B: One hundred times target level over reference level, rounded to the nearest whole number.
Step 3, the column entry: 83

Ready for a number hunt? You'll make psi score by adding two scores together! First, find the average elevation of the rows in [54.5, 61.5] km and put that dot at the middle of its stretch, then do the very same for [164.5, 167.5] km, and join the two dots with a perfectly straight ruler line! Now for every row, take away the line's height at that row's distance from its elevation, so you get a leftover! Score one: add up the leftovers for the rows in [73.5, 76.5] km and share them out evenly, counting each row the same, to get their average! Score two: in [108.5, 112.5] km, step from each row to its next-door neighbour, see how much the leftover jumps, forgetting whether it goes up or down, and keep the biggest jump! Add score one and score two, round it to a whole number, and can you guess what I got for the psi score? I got 3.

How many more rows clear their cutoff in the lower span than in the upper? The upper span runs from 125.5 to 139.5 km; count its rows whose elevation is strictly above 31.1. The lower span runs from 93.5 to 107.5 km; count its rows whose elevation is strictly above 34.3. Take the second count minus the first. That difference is -10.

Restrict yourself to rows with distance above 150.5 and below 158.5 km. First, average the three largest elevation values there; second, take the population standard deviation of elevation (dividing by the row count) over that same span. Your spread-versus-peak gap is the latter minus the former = -32.6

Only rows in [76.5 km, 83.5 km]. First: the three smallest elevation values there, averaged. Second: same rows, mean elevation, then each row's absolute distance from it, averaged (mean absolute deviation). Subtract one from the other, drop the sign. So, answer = 30.7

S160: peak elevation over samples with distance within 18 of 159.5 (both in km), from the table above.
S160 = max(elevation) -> 38.4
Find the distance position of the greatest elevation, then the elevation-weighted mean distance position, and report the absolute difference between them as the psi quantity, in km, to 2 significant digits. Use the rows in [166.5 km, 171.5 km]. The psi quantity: 1.0 km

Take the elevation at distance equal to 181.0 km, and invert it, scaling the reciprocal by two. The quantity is 0.064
